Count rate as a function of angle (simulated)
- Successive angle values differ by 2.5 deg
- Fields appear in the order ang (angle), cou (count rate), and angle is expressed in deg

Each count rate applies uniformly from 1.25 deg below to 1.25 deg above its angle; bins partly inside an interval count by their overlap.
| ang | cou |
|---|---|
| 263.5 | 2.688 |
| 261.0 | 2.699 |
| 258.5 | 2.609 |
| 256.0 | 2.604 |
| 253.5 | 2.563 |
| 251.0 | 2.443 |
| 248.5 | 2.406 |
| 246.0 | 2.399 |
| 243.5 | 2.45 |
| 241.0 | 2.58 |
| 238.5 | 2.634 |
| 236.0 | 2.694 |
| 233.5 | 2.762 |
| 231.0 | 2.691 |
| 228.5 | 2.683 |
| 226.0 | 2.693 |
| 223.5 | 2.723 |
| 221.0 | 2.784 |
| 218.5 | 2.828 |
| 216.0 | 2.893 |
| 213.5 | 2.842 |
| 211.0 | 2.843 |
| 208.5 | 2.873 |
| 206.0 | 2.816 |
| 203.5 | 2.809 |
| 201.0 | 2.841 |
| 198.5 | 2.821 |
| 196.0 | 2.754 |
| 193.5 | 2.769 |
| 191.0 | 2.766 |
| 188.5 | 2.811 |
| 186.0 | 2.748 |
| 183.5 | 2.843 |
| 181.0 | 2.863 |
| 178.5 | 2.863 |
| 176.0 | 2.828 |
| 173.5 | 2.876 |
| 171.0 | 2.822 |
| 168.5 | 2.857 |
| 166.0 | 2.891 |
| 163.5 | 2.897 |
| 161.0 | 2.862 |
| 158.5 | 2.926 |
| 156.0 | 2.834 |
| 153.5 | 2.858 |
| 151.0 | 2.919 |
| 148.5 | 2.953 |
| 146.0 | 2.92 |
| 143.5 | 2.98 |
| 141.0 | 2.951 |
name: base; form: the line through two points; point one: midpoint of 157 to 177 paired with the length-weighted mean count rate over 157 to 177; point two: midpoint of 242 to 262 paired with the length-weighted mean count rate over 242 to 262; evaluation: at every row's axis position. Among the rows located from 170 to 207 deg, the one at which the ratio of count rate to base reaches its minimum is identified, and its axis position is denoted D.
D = 186.0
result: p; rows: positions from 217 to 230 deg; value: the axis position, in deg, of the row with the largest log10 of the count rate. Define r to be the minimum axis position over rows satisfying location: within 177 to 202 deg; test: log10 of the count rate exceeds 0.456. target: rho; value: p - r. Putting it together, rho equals 40.0 deg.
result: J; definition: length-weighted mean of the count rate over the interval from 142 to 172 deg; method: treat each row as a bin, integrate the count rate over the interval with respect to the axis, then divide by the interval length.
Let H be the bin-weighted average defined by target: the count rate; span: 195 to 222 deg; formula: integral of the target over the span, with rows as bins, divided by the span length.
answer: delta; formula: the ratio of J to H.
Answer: 1.02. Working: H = 2.83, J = 2.89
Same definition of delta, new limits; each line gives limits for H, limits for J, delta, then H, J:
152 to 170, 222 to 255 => 0.90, 2.87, 2.60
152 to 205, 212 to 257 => 0.93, 2.84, 2.65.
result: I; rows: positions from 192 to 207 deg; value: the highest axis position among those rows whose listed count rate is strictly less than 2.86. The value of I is 206.0 deg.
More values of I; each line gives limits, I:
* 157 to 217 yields 213.5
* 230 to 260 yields 258.5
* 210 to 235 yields 233.5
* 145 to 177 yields 176.0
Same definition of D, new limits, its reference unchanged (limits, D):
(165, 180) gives 171.0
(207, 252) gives 246.0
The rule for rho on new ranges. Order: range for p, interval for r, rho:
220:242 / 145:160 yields 75.0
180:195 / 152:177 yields 27.5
